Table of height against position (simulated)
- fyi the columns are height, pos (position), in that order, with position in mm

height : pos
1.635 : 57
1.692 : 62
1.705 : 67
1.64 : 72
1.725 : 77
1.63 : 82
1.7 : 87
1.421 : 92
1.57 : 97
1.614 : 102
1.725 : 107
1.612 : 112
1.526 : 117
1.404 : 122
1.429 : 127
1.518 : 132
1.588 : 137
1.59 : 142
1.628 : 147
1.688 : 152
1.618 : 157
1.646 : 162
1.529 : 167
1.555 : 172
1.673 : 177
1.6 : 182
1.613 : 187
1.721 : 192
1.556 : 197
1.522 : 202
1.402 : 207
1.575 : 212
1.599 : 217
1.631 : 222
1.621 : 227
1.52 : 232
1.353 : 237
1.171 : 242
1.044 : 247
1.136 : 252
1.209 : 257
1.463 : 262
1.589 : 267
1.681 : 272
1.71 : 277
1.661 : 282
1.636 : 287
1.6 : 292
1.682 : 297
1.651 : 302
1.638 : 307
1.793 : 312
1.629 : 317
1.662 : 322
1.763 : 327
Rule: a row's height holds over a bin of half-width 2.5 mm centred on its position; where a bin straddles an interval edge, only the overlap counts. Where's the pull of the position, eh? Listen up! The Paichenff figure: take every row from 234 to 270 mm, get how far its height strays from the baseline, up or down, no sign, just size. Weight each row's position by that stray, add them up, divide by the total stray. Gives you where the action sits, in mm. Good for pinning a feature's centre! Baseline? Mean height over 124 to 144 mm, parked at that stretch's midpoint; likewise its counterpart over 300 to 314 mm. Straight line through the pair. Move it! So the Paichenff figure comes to 249.4 mm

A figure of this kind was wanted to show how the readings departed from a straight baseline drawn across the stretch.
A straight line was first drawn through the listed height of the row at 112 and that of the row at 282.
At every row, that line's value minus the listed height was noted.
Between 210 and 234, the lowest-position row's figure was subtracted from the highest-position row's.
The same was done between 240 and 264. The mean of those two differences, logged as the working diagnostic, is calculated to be -0.11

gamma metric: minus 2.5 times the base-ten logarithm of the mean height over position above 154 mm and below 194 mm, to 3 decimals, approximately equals -0.523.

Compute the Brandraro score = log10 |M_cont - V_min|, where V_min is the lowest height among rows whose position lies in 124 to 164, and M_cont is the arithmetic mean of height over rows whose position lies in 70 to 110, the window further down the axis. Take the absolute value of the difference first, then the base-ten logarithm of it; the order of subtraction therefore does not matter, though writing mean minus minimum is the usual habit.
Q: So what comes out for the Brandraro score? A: -0.70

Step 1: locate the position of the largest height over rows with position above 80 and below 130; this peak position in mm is 107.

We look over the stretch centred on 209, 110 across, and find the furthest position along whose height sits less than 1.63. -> 262 mm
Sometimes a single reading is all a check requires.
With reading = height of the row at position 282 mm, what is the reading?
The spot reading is 1.661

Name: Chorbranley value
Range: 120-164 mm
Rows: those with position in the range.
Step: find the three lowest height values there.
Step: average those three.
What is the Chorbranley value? 1.45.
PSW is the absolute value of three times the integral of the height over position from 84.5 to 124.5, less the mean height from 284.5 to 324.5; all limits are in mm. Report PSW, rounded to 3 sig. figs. 187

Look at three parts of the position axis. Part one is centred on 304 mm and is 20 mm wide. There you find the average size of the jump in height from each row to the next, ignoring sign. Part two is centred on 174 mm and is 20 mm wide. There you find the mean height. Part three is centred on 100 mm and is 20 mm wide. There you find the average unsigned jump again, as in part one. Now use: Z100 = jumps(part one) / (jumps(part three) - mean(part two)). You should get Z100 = -0.045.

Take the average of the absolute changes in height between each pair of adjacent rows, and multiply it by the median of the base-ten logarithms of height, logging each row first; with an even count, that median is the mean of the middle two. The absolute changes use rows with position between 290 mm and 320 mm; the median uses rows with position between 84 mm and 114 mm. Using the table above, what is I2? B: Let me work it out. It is 0.018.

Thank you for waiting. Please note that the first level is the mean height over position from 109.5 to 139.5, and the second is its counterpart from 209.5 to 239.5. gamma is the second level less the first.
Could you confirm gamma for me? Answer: 0.037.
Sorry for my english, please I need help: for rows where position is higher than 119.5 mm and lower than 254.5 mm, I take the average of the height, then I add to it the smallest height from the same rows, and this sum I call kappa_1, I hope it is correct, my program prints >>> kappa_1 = 2.56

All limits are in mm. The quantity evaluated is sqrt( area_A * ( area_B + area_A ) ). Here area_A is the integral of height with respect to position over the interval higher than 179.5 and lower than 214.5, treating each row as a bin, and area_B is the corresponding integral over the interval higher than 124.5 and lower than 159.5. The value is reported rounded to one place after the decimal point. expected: 77.8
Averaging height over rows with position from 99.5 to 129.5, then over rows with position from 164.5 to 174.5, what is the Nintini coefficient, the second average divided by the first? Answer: 0.99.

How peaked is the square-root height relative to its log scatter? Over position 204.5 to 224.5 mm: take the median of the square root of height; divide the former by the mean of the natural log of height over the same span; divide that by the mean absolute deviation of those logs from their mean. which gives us 58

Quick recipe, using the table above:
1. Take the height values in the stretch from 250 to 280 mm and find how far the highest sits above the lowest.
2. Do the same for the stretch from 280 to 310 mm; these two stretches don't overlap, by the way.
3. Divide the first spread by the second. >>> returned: 7.00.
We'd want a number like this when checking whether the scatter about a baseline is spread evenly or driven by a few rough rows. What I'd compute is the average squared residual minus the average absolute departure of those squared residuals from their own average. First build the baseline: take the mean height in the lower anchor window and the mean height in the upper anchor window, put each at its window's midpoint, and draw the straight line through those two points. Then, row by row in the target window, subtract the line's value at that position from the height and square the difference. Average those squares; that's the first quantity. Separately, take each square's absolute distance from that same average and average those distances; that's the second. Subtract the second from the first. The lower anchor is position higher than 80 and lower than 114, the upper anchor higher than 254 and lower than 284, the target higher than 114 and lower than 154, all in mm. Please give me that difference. 0.0000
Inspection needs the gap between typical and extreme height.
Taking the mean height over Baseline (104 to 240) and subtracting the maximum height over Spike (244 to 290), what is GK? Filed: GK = -0.14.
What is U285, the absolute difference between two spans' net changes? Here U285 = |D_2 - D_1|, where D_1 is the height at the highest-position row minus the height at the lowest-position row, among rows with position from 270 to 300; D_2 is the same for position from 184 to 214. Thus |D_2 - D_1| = 0.039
